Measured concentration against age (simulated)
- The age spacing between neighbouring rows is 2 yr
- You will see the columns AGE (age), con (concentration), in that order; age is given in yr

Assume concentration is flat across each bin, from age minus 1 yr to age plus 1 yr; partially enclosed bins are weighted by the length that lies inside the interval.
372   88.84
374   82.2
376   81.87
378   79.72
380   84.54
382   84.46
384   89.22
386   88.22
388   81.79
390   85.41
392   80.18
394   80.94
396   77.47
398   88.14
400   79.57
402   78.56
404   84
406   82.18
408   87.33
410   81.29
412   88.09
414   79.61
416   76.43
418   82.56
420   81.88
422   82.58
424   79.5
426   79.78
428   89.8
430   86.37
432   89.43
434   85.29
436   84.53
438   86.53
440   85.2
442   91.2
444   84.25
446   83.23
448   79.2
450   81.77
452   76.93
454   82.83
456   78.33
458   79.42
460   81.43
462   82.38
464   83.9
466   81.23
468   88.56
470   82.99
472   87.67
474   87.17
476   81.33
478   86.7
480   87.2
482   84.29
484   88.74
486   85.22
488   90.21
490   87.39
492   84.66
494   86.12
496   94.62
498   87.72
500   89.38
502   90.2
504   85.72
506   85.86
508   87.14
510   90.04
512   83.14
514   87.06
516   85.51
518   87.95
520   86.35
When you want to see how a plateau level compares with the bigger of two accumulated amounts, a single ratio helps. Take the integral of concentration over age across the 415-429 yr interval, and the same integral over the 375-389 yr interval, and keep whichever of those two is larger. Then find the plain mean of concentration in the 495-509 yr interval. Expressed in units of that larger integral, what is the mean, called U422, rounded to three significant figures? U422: 0.0752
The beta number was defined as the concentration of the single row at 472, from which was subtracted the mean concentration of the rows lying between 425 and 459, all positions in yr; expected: 3.9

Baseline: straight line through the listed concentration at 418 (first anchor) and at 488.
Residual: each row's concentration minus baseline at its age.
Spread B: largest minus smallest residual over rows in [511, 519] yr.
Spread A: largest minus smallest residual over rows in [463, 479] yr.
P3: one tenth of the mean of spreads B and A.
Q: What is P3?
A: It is 0.61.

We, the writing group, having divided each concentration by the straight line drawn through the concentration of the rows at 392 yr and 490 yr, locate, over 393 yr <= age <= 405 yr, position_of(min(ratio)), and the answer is 396 yr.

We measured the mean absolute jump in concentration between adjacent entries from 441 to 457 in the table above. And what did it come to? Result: 4.3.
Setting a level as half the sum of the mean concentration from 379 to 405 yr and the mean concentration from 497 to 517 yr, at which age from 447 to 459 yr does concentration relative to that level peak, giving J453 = 454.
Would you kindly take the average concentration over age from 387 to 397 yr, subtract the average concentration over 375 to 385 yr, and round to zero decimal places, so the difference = -3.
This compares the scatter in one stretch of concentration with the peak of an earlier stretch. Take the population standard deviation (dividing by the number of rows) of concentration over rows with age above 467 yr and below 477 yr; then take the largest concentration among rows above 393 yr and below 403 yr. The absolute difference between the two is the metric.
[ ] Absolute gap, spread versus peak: 85.3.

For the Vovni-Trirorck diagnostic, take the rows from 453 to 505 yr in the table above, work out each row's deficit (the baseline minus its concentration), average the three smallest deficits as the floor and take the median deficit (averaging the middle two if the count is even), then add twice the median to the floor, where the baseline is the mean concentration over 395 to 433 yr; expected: -14.9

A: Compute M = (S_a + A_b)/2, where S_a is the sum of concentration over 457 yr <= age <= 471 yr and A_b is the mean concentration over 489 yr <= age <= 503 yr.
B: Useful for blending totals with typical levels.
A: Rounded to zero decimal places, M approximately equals 334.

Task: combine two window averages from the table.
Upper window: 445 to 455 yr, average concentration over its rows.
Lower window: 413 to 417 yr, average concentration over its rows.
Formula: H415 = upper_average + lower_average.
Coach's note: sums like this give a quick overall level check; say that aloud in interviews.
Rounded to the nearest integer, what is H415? 159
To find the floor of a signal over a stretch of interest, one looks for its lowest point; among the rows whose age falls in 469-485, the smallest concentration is 81.33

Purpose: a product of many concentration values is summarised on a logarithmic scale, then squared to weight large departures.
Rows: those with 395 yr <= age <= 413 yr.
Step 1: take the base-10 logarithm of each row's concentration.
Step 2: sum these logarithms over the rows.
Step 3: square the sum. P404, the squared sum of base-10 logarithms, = 298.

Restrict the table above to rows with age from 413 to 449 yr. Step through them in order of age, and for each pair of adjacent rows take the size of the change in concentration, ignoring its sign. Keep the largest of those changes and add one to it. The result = 11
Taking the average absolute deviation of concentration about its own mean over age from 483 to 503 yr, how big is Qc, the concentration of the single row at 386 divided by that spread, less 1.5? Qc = 38.5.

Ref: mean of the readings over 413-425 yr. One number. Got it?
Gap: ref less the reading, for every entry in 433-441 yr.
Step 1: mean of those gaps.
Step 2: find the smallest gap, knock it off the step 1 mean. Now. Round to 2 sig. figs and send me 1.1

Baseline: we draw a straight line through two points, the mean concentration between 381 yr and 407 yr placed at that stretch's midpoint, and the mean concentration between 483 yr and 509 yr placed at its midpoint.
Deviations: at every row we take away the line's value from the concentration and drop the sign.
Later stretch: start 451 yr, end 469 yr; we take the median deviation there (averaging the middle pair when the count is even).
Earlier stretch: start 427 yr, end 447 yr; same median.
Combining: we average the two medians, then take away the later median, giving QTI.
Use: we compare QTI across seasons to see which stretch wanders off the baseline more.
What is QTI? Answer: -1.7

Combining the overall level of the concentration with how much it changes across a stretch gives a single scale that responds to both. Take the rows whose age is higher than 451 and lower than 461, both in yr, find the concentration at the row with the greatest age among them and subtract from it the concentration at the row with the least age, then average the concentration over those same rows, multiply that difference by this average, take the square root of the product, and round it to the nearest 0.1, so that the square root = 18.9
